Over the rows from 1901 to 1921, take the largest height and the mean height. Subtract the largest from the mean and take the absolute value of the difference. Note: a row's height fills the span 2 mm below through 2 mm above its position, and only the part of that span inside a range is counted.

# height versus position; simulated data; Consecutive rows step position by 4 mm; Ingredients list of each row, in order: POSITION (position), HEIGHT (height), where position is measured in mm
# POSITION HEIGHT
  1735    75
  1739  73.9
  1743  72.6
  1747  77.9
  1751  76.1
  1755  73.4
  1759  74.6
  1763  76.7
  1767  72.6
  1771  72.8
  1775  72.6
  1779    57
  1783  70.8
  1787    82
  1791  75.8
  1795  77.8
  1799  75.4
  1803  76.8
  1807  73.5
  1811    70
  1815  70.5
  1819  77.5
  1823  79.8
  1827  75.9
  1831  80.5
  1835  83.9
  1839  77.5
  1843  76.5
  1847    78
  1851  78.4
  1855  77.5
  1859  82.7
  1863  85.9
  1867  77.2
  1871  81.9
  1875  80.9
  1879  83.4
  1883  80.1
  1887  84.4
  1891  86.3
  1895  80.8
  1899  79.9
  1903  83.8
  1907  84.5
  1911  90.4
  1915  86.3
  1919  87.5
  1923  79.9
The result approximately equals 3.9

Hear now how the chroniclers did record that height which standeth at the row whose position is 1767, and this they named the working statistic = 72.6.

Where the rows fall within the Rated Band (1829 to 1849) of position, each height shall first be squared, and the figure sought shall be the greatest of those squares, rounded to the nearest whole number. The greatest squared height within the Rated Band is 7039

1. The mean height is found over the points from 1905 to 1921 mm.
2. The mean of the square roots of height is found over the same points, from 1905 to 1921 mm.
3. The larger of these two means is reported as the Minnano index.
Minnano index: 87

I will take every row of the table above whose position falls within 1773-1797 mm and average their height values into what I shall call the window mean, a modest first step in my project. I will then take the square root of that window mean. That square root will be 8.5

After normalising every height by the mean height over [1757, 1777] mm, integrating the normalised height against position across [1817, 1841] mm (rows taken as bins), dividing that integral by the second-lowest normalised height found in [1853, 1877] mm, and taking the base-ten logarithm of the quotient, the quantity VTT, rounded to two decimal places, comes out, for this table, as 1.39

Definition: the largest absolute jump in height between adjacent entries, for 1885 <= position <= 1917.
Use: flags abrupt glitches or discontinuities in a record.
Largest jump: 5.9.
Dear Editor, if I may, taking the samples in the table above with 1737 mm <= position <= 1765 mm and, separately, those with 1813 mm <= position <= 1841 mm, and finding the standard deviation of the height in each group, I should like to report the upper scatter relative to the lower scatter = 2.18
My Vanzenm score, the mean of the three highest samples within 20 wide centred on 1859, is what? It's 82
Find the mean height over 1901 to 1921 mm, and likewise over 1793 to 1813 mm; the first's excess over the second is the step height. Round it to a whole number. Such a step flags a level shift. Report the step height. 12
